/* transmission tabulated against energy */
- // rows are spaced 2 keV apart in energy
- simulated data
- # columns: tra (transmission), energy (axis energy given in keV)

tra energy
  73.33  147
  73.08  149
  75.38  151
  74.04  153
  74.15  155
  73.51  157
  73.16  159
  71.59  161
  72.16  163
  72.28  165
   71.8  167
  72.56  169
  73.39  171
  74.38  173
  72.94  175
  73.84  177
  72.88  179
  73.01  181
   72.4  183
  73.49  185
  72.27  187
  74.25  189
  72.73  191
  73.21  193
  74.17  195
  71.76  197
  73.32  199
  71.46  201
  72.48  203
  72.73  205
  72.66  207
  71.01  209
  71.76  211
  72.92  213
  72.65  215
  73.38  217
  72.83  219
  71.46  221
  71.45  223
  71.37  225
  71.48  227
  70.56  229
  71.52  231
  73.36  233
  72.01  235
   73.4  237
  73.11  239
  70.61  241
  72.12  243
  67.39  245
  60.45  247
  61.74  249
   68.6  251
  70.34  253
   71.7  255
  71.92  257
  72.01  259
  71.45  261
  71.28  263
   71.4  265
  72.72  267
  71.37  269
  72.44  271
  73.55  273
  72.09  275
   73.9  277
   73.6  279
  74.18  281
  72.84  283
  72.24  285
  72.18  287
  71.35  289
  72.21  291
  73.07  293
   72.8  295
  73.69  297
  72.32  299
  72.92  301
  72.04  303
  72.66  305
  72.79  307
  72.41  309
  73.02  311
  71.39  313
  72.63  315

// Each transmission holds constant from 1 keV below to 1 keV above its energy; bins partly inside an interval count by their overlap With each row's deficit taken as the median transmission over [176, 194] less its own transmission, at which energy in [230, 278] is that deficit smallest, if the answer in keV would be 277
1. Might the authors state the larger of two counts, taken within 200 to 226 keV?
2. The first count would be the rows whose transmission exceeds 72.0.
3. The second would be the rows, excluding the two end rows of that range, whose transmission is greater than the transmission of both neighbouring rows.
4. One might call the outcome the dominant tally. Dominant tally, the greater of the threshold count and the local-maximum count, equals 7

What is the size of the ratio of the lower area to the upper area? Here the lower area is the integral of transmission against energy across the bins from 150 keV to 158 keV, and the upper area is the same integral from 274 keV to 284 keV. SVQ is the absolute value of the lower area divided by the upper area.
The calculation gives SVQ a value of 0.81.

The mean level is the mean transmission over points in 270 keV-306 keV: 72.8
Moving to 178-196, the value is 73.2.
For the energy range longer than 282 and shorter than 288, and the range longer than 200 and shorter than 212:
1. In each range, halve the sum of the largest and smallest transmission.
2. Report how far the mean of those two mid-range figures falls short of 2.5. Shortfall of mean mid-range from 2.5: -69.7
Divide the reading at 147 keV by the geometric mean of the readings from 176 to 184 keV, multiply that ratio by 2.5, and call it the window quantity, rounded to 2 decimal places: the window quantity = 2.51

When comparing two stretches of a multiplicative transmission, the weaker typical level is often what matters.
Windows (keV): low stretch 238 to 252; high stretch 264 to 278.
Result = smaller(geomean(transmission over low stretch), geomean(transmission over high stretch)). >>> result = 67.6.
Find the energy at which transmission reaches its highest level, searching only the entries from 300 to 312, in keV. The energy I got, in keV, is 311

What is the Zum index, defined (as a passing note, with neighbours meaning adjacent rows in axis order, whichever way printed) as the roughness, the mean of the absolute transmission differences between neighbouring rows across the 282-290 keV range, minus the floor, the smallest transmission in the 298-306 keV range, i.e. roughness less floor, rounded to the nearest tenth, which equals -71.5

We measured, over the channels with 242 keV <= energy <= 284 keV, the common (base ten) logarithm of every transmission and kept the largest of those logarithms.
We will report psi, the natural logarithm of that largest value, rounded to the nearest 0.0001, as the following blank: 0.6261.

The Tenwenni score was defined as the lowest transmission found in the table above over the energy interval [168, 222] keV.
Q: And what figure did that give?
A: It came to 71.01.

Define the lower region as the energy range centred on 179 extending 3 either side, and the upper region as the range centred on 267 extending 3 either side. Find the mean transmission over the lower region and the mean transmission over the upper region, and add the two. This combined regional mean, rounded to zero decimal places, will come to 145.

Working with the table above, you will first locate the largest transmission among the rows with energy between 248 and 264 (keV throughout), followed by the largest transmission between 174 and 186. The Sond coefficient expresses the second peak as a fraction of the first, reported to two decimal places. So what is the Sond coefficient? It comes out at 1.03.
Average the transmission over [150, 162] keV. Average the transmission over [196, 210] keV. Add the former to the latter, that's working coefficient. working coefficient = 146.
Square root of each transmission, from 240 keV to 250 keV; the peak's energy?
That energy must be 243 keV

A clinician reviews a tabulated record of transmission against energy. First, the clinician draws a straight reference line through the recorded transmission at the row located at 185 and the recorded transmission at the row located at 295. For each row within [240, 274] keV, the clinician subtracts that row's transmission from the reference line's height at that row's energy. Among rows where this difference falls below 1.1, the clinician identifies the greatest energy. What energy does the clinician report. 273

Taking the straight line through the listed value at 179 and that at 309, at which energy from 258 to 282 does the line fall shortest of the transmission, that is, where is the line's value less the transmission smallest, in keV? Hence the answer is 281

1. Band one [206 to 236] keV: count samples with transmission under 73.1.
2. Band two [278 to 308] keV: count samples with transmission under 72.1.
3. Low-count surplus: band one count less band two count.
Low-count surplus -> 11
